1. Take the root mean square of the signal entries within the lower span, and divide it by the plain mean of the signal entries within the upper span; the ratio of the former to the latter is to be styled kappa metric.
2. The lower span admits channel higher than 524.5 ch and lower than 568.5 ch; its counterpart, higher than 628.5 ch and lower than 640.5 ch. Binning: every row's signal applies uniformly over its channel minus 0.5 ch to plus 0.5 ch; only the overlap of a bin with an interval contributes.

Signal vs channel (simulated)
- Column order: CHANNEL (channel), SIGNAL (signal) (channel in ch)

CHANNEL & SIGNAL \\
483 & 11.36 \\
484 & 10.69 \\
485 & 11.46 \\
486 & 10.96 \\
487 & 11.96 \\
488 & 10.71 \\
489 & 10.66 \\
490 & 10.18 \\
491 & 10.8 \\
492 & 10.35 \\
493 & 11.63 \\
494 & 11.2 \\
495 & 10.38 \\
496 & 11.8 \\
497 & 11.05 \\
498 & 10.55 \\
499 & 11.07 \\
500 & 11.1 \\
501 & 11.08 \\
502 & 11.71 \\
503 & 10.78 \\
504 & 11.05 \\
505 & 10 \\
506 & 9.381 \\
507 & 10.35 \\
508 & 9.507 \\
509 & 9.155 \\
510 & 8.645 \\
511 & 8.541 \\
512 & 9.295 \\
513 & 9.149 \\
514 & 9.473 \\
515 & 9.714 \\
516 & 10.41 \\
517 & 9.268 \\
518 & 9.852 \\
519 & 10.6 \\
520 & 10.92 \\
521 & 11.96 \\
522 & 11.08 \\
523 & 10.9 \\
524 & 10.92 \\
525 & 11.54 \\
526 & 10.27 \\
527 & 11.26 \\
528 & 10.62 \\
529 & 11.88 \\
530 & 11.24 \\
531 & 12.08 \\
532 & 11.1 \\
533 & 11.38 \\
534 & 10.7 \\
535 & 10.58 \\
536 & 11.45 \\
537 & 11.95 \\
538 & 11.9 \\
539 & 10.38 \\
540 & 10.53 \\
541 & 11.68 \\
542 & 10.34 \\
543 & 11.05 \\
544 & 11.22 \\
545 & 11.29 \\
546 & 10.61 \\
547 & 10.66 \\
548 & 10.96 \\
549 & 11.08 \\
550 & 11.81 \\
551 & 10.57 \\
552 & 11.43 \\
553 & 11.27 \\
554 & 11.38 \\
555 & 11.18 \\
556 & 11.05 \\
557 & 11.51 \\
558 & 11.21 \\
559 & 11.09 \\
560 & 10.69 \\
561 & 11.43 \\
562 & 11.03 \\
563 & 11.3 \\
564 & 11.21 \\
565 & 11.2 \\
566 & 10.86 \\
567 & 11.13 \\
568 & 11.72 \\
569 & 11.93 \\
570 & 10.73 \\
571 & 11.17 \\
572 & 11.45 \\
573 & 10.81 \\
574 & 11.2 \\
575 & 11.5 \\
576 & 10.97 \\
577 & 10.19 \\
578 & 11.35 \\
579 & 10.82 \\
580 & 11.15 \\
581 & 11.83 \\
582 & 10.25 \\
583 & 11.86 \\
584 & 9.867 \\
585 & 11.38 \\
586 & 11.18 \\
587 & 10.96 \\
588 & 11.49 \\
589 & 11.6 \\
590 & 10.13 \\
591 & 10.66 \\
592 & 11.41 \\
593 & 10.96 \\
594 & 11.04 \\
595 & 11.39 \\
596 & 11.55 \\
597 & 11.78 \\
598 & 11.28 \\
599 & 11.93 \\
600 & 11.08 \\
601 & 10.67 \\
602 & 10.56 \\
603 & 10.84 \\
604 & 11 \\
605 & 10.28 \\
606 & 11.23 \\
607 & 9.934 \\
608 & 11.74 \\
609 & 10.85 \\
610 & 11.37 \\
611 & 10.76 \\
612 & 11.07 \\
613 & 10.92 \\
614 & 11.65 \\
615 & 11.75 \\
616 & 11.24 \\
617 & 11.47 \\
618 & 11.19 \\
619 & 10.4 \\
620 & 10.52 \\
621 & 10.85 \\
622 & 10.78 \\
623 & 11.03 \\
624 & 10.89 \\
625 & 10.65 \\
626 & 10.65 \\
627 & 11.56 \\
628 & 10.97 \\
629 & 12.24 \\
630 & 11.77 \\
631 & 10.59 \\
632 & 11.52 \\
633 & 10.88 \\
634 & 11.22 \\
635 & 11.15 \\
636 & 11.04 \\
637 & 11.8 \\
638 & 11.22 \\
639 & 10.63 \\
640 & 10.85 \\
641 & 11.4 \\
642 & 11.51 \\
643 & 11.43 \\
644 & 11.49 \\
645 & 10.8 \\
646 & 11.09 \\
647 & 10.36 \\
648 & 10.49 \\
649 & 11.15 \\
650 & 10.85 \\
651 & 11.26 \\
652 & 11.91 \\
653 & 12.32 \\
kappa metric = 0.99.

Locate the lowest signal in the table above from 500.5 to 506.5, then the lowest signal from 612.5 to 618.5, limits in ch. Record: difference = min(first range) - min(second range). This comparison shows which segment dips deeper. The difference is -1.5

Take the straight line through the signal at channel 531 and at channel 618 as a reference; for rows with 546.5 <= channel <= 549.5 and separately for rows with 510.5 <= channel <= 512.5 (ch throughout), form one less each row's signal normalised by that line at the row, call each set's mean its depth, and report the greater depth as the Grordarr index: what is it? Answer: 0.27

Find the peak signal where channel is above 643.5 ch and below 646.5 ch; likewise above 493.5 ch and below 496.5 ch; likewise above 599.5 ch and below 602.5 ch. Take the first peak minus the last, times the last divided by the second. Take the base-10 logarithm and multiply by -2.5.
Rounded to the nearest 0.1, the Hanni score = 1.0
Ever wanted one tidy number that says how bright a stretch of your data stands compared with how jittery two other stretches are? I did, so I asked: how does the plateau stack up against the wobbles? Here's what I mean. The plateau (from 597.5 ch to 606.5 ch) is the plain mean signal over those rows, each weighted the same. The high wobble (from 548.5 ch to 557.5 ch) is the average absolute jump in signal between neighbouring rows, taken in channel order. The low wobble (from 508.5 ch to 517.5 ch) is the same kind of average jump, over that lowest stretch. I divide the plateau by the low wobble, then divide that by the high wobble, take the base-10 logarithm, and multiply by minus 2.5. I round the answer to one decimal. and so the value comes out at -4.2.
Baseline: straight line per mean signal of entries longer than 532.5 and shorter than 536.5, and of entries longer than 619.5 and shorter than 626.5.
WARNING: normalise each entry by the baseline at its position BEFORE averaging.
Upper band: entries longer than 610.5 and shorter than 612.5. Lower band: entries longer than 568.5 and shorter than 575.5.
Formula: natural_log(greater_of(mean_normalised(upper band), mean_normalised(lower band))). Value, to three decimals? 0.031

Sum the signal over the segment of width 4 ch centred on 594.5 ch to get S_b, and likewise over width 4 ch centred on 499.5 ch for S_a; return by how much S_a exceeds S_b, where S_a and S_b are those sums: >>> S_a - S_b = -1.1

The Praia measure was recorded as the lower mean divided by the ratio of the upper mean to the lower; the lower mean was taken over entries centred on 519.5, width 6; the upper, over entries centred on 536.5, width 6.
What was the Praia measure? 10.1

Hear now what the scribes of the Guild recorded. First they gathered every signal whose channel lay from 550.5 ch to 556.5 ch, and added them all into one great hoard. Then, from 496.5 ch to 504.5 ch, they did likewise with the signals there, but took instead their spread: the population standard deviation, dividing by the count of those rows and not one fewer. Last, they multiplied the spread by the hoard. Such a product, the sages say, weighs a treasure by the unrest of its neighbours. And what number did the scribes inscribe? 20.6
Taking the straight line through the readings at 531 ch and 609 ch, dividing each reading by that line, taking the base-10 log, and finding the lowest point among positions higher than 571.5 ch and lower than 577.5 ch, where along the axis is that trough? 577 ch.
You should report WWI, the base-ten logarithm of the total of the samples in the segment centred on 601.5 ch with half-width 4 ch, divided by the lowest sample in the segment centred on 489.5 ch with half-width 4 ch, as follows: 0.93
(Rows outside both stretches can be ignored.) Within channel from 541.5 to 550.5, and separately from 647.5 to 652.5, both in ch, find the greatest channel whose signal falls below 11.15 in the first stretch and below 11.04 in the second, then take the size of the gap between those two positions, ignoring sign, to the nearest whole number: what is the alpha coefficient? 101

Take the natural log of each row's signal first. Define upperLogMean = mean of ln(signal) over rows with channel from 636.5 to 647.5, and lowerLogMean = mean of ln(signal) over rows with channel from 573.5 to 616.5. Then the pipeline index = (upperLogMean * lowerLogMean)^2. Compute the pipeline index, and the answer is 33.58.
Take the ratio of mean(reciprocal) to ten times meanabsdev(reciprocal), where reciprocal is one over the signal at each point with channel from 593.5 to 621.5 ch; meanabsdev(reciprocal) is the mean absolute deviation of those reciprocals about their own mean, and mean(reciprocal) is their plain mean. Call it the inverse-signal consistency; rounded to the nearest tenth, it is 2.8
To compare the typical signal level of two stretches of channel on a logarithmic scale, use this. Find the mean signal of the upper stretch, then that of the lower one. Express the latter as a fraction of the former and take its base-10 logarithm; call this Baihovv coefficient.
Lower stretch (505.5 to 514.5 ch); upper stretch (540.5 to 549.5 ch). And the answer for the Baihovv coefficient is -0.073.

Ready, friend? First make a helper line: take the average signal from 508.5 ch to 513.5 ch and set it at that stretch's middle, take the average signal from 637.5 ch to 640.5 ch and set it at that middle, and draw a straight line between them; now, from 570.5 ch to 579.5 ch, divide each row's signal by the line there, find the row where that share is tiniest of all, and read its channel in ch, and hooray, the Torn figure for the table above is 577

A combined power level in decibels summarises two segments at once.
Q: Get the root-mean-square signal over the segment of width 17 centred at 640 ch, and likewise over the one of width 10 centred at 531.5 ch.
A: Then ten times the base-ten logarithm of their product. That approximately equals 21.0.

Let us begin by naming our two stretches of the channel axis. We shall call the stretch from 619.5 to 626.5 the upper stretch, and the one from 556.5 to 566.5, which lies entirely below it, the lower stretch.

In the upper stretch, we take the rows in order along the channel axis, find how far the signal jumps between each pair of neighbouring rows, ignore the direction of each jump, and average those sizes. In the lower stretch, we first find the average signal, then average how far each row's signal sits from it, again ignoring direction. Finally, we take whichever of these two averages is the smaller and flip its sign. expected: -0.17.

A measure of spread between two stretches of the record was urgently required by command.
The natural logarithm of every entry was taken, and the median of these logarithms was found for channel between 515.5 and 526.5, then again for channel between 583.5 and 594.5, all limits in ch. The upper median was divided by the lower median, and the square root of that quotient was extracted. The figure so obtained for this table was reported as 1.00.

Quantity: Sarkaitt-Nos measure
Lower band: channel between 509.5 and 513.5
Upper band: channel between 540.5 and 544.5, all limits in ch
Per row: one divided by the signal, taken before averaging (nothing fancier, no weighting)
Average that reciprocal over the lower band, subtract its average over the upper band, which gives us 0.022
